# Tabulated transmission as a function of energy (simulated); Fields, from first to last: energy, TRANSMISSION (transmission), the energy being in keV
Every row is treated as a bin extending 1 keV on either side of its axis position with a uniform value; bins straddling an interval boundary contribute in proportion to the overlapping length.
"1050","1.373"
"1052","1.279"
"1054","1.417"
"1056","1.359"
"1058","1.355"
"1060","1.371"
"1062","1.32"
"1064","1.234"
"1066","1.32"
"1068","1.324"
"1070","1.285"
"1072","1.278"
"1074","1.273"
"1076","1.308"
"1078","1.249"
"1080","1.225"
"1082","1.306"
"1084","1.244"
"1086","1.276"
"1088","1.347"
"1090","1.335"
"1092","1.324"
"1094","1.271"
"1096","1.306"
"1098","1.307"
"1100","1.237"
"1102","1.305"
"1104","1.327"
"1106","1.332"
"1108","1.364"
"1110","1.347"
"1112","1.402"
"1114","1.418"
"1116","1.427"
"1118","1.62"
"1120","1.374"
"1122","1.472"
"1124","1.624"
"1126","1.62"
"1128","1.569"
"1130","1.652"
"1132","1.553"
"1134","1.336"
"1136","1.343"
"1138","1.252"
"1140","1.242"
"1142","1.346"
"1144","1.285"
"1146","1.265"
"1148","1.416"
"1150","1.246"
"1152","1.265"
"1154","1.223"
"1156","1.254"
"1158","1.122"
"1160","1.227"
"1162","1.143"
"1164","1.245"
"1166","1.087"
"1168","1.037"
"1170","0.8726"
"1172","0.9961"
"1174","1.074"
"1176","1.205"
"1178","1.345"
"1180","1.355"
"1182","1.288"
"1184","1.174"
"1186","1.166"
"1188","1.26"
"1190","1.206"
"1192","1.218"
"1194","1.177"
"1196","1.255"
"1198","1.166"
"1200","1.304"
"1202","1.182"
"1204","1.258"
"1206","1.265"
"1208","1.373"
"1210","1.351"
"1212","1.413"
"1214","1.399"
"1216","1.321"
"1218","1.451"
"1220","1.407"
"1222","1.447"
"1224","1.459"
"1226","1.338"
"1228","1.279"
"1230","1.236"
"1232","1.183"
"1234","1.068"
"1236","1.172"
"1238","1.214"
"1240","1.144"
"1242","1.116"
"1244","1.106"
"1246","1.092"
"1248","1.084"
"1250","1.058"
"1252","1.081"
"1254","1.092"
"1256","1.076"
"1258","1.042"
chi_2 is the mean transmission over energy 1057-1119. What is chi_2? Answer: 1.32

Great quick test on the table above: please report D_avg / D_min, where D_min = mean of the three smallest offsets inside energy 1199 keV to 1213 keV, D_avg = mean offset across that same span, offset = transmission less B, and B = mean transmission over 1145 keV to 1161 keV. -3.1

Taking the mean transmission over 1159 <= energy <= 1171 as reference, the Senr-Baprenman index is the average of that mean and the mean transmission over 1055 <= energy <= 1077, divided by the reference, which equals 1.10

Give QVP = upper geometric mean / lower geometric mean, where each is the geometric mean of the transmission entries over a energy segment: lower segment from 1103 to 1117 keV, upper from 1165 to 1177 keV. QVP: 0.76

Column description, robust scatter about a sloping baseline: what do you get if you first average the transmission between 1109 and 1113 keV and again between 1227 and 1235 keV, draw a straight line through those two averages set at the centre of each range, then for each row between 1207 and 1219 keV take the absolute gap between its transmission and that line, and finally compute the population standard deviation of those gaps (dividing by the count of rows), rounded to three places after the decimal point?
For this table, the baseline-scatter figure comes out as 0.044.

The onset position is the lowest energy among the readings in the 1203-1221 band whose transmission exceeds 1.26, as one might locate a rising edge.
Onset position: 1206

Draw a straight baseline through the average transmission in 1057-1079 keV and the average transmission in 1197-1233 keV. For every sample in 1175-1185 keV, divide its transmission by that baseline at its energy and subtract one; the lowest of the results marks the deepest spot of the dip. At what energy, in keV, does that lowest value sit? 1184 keV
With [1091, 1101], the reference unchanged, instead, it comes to 1100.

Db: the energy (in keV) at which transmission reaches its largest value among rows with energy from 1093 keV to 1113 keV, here 1112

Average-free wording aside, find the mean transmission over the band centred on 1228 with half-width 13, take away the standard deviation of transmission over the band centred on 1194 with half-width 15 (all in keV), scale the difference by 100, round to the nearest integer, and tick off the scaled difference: 122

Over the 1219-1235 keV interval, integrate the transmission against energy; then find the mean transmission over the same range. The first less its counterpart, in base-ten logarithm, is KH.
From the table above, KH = 1.29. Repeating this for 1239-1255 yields 1.22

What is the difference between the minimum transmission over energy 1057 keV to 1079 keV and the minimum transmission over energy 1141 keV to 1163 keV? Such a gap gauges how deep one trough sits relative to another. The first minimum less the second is 0.11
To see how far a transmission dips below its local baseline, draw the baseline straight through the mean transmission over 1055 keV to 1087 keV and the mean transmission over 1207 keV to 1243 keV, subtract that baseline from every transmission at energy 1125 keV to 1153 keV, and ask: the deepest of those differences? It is -0.05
